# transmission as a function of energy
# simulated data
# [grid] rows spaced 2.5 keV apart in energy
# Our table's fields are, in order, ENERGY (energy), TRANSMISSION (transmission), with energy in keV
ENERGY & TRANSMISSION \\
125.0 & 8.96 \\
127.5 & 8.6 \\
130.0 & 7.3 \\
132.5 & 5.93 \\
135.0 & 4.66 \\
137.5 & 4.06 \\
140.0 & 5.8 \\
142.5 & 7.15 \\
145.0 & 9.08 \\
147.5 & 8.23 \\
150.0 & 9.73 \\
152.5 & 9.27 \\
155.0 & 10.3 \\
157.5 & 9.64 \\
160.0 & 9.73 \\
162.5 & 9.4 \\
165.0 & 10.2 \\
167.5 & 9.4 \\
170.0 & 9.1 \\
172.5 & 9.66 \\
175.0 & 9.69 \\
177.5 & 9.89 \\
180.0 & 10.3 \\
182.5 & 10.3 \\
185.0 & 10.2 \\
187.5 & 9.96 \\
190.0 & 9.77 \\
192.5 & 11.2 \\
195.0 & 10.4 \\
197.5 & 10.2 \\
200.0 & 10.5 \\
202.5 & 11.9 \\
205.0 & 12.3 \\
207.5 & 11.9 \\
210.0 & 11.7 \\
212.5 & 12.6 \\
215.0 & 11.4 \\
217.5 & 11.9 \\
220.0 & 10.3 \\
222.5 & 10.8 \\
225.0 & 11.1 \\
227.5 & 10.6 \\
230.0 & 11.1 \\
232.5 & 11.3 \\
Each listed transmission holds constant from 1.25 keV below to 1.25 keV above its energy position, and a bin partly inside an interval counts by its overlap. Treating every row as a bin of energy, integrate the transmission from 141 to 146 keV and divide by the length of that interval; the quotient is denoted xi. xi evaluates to 8.0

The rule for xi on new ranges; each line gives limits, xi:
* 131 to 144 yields 5.6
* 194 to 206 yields 11.0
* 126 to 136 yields 6.7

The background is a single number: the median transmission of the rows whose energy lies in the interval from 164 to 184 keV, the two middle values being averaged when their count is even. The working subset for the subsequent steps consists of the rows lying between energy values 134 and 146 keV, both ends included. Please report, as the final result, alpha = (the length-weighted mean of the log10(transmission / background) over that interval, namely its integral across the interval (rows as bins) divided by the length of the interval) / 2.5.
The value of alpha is -0.09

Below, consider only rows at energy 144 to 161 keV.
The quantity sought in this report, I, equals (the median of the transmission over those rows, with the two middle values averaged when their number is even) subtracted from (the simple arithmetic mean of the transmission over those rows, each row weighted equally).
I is -0.21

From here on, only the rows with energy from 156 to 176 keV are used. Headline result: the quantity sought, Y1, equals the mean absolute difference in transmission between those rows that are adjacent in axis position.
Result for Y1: 0.42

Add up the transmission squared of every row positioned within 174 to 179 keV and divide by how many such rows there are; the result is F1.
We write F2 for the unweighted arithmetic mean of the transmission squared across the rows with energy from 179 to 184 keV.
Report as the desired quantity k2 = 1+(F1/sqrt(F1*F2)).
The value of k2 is 1.95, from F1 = 96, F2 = 106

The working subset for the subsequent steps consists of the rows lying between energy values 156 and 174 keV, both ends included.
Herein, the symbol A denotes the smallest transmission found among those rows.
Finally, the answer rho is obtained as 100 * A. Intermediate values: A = 9.1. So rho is 910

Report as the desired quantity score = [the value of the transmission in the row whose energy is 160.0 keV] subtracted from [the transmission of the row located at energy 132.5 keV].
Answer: -3.8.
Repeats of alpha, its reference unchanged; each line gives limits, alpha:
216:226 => 0.02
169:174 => -0.01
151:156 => 0.00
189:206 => 0.02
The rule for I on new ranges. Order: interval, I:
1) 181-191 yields -0.02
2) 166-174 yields -0.01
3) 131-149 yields 0.49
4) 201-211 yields 0.05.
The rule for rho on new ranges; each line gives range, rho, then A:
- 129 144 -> 406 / 4.06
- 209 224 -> 1030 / 10.3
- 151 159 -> 927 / 9.27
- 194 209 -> 1020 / 10.2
